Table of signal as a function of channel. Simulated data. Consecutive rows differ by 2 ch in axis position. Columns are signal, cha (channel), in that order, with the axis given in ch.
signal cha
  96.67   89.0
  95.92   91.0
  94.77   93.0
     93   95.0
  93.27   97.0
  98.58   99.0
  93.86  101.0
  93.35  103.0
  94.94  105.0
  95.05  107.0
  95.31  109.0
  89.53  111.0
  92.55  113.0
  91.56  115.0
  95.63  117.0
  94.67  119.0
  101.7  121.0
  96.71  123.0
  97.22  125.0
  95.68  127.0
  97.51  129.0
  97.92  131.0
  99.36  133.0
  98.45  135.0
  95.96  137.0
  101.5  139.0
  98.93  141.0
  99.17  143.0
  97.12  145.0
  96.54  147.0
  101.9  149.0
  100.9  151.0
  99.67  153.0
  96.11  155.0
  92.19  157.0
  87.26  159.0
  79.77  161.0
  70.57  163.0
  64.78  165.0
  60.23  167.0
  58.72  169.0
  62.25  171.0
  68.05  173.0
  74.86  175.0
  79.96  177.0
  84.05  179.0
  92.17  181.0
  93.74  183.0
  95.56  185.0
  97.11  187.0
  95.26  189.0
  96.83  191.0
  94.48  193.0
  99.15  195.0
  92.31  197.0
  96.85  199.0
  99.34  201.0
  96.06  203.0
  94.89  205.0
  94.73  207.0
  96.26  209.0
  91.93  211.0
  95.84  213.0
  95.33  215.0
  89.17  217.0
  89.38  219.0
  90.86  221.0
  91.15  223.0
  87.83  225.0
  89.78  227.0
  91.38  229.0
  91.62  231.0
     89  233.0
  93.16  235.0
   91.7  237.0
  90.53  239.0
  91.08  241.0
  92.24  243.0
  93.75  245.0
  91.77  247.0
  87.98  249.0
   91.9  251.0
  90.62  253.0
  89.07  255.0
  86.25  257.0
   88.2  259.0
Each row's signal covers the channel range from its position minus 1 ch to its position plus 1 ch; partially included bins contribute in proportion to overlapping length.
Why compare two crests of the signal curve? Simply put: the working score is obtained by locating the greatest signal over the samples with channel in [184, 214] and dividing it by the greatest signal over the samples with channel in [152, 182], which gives 1.00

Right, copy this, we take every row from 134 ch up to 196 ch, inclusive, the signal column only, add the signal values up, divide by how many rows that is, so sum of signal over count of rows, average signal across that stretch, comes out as 88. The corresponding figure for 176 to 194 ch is 92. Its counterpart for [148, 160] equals 96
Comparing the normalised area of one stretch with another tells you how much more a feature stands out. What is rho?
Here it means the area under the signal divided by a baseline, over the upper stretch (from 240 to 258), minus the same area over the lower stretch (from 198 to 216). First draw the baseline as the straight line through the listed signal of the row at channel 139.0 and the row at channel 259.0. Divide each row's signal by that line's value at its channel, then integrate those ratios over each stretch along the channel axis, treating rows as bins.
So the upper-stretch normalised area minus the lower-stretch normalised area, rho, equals 0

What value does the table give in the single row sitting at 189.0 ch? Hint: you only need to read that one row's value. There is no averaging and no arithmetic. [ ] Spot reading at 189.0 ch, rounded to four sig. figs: 95.26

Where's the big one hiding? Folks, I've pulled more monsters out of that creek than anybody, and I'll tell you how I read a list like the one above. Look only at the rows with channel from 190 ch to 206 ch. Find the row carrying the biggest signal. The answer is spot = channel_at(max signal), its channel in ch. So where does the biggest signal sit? 201.0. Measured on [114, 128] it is 121.0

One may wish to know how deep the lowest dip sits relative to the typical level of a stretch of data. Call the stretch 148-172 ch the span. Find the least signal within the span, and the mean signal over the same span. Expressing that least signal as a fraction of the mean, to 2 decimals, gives 0.72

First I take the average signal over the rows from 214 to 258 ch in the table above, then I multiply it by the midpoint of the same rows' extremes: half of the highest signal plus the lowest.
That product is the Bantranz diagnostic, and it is 8235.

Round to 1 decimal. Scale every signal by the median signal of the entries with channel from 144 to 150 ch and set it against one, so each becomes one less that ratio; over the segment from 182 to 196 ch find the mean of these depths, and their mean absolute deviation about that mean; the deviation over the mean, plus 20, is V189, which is 21.3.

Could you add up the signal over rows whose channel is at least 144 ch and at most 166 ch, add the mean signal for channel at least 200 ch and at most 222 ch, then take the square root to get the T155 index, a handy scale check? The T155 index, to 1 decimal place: 32.9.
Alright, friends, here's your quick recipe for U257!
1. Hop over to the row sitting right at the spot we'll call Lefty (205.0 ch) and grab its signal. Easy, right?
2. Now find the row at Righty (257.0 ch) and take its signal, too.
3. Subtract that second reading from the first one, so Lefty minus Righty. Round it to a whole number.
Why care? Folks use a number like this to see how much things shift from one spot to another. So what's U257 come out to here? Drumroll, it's 9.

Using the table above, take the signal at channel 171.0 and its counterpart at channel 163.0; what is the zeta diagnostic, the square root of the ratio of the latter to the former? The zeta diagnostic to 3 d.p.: 1.065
